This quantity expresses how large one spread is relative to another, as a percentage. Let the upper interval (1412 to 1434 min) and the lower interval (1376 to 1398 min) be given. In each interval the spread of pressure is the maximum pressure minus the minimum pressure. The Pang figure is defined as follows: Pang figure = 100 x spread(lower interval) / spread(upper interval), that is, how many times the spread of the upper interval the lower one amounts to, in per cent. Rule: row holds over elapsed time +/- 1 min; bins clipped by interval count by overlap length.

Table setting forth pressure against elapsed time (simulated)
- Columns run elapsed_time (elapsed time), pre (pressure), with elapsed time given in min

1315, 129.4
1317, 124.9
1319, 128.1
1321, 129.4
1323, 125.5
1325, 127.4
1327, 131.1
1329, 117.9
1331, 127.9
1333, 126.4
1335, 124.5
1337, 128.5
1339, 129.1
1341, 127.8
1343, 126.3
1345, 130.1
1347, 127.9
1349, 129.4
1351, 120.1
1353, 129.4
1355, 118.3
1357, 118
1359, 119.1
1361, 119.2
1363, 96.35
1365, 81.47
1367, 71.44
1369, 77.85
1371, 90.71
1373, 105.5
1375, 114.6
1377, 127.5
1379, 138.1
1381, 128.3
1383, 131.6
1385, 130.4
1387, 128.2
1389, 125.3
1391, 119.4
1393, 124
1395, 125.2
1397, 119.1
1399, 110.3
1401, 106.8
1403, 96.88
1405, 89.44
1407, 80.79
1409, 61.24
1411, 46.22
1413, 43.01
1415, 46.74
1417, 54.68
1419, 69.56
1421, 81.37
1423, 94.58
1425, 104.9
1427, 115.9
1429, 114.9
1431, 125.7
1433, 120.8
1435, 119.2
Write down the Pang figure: 23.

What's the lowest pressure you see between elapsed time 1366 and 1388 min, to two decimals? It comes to 71.44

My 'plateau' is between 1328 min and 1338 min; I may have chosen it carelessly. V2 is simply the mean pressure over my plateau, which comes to 125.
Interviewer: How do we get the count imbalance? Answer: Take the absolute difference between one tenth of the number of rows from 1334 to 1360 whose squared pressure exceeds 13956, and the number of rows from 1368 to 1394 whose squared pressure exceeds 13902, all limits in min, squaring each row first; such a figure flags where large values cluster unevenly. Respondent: 8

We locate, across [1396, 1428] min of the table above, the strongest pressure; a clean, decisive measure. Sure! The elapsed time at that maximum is 1397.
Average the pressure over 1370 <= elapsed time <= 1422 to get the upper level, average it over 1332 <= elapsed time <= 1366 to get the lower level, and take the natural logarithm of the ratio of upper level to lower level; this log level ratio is -0.19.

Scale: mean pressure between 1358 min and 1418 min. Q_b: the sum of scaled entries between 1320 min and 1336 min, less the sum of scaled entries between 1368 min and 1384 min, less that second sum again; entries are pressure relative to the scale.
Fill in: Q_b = -8.2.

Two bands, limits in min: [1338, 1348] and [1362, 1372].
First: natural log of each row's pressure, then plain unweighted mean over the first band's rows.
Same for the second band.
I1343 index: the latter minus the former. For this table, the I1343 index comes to -0.43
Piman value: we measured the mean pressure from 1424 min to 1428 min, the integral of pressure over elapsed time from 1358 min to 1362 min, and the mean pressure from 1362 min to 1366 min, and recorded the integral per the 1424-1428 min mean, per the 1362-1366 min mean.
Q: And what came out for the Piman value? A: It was 0.049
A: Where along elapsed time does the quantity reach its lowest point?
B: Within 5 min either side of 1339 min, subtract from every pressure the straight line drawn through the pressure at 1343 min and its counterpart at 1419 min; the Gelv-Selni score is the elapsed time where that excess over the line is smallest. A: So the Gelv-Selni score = 1335 min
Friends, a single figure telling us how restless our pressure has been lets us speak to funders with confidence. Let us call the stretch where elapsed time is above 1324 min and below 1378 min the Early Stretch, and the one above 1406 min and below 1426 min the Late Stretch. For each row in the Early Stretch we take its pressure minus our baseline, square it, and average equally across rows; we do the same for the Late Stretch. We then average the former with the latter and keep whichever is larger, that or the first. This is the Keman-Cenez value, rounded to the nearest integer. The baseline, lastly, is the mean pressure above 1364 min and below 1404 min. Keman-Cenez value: 1345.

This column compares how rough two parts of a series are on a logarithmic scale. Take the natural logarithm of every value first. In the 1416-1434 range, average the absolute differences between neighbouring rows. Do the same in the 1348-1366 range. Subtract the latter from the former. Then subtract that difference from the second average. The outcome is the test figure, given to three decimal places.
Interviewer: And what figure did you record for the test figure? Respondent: 0.047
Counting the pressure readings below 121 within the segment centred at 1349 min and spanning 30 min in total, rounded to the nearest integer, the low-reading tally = 6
